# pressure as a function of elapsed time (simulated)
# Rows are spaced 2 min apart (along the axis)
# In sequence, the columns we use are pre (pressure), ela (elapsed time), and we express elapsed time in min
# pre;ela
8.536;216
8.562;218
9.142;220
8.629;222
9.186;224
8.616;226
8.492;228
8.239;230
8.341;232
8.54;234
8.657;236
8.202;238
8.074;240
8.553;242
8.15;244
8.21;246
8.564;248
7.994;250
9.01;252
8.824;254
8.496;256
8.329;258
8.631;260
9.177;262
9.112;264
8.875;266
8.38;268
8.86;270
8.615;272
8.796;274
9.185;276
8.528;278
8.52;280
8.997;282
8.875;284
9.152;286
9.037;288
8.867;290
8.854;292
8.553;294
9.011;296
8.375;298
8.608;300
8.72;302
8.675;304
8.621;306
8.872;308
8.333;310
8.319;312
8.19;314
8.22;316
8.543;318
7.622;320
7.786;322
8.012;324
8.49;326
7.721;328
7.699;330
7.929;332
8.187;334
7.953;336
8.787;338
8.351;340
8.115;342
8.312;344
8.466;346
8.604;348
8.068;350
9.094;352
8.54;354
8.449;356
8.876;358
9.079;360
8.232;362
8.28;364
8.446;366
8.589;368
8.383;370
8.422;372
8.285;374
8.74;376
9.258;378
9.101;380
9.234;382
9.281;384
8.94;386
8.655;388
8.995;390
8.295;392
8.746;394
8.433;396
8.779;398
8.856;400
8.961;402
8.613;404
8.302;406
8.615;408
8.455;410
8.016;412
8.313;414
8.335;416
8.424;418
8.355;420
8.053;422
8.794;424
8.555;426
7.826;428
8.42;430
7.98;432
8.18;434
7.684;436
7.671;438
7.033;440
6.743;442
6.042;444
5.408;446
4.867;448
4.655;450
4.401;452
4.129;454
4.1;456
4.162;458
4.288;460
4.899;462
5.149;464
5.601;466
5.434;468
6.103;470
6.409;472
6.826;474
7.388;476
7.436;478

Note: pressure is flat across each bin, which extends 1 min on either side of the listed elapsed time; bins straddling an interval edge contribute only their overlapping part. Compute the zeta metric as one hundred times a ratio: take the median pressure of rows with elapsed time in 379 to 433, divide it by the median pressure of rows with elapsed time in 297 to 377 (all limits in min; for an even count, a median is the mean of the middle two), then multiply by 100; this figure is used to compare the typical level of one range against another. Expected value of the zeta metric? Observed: 102.1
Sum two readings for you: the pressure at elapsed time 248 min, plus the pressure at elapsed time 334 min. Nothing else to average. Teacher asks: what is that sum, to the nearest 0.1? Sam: 16.8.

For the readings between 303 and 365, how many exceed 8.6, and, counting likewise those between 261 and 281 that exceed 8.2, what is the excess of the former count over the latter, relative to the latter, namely -0.20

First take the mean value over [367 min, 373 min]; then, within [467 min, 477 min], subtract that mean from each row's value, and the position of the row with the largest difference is 476 min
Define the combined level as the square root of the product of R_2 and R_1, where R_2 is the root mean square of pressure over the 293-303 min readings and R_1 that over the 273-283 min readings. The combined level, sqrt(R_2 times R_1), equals 8.73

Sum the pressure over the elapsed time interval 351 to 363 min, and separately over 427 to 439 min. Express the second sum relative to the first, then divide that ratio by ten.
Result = 0.091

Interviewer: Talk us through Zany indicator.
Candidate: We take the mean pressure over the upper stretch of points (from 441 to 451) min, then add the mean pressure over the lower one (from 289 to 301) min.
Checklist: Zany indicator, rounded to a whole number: 14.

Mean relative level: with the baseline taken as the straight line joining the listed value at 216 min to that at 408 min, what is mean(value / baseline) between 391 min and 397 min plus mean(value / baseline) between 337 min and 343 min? 1.97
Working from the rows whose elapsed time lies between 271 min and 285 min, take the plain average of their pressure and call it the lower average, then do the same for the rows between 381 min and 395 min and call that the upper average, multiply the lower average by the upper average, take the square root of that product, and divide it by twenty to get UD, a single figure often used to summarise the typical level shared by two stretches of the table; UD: 0.44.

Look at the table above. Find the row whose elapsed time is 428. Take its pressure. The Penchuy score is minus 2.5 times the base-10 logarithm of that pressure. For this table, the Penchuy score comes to -2.23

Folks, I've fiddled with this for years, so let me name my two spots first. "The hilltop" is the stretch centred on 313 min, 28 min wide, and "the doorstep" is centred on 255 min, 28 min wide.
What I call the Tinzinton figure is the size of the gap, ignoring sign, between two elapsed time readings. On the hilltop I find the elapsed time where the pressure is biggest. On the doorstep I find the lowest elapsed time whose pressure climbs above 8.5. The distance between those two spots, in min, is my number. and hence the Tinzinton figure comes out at 66 min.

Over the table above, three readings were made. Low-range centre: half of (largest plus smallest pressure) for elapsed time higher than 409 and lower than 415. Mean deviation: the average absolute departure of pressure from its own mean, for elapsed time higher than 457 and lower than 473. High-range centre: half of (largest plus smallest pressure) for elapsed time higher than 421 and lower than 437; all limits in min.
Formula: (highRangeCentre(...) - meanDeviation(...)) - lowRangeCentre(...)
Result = -0.6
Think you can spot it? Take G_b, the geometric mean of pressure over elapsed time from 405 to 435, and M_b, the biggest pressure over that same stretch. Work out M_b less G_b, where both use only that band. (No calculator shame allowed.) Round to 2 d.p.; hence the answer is 0.49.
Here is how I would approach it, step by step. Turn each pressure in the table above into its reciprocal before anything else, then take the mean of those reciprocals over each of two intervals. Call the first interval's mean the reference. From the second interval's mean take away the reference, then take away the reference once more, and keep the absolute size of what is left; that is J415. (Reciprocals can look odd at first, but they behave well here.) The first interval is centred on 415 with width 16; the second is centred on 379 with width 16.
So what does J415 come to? 0.128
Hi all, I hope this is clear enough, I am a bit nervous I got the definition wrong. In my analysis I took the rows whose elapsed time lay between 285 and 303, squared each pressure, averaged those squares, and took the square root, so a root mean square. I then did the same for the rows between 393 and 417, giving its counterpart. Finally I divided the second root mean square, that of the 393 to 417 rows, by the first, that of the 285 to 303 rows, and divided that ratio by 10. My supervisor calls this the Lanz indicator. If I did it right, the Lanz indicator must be 0.097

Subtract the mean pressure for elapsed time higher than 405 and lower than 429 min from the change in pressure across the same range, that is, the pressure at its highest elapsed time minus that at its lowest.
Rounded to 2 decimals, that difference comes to -8.81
